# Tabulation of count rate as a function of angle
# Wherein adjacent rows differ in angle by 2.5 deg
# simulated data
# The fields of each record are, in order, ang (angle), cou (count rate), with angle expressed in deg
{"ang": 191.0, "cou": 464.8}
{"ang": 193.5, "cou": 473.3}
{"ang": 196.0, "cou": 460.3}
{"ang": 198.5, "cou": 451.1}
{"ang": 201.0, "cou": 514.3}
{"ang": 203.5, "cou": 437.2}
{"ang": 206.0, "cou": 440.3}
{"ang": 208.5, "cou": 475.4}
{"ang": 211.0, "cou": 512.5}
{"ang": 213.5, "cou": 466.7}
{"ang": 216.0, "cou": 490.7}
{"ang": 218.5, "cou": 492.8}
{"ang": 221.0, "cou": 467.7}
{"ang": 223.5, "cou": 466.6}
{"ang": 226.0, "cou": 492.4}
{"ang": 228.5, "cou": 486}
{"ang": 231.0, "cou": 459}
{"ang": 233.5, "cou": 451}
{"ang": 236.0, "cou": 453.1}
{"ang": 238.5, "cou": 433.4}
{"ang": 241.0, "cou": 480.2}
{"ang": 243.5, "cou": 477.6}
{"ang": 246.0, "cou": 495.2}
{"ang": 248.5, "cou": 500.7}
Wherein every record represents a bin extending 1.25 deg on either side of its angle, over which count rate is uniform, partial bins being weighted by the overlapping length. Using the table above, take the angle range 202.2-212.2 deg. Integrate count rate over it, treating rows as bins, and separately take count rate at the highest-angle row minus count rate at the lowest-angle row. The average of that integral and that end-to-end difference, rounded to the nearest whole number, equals 2369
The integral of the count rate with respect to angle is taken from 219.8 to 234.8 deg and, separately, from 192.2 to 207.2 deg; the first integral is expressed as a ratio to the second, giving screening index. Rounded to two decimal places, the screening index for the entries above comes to 1.02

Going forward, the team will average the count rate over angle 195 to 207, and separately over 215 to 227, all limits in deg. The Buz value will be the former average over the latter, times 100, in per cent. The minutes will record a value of 96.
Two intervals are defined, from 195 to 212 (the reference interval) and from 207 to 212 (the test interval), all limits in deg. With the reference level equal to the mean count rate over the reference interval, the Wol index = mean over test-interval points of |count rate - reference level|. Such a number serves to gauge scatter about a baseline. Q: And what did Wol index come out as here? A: 24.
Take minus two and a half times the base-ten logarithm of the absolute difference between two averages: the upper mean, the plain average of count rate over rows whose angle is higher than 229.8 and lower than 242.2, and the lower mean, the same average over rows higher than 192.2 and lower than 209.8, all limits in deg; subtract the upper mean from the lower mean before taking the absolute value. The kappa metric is -2.4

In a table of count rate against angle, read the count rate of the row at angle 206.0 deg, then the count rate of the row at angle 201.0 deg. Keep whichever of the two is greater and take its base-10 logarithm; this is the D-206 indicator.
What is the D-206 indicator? 2.71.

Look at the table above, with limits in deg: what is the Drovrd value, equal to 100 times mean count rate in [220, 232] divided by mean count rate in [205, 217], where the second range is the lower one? 99.4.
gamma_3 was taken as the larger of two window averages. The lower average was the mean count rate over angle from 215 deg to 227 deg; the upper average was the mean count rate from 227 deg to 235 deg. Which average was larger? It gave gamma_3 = 482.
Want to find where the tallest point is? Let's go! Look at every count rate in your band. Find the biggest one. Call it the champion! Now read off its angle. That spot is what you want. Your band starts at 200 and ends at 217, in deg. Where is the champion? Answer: 201.0 deg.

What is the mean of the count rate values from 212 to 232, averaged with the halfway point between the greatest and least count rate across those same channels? 477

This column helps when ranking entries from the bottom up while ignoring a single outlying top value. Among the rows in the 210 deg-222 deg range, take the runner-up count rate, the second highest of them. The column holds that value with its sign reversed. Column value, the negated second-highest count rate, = -493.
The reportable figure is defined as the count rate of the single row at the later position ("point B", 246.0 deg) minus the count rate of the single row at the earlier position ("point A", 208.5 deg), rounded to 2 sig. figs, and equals 20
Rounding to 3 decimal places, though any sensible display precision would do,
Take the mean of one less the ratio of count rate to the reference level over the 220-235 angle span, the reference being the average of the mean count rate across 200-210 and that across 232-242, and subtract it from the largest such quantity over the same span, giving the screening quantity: 0.042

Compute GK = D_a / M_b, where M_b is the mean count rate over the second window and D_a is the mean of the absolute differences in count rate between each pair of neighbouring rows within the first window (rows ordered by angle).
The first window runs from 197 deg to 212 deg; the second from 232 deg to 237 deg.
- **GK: 0.095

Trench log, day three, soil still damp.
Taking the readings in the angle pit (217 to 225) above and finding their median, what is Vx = 468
